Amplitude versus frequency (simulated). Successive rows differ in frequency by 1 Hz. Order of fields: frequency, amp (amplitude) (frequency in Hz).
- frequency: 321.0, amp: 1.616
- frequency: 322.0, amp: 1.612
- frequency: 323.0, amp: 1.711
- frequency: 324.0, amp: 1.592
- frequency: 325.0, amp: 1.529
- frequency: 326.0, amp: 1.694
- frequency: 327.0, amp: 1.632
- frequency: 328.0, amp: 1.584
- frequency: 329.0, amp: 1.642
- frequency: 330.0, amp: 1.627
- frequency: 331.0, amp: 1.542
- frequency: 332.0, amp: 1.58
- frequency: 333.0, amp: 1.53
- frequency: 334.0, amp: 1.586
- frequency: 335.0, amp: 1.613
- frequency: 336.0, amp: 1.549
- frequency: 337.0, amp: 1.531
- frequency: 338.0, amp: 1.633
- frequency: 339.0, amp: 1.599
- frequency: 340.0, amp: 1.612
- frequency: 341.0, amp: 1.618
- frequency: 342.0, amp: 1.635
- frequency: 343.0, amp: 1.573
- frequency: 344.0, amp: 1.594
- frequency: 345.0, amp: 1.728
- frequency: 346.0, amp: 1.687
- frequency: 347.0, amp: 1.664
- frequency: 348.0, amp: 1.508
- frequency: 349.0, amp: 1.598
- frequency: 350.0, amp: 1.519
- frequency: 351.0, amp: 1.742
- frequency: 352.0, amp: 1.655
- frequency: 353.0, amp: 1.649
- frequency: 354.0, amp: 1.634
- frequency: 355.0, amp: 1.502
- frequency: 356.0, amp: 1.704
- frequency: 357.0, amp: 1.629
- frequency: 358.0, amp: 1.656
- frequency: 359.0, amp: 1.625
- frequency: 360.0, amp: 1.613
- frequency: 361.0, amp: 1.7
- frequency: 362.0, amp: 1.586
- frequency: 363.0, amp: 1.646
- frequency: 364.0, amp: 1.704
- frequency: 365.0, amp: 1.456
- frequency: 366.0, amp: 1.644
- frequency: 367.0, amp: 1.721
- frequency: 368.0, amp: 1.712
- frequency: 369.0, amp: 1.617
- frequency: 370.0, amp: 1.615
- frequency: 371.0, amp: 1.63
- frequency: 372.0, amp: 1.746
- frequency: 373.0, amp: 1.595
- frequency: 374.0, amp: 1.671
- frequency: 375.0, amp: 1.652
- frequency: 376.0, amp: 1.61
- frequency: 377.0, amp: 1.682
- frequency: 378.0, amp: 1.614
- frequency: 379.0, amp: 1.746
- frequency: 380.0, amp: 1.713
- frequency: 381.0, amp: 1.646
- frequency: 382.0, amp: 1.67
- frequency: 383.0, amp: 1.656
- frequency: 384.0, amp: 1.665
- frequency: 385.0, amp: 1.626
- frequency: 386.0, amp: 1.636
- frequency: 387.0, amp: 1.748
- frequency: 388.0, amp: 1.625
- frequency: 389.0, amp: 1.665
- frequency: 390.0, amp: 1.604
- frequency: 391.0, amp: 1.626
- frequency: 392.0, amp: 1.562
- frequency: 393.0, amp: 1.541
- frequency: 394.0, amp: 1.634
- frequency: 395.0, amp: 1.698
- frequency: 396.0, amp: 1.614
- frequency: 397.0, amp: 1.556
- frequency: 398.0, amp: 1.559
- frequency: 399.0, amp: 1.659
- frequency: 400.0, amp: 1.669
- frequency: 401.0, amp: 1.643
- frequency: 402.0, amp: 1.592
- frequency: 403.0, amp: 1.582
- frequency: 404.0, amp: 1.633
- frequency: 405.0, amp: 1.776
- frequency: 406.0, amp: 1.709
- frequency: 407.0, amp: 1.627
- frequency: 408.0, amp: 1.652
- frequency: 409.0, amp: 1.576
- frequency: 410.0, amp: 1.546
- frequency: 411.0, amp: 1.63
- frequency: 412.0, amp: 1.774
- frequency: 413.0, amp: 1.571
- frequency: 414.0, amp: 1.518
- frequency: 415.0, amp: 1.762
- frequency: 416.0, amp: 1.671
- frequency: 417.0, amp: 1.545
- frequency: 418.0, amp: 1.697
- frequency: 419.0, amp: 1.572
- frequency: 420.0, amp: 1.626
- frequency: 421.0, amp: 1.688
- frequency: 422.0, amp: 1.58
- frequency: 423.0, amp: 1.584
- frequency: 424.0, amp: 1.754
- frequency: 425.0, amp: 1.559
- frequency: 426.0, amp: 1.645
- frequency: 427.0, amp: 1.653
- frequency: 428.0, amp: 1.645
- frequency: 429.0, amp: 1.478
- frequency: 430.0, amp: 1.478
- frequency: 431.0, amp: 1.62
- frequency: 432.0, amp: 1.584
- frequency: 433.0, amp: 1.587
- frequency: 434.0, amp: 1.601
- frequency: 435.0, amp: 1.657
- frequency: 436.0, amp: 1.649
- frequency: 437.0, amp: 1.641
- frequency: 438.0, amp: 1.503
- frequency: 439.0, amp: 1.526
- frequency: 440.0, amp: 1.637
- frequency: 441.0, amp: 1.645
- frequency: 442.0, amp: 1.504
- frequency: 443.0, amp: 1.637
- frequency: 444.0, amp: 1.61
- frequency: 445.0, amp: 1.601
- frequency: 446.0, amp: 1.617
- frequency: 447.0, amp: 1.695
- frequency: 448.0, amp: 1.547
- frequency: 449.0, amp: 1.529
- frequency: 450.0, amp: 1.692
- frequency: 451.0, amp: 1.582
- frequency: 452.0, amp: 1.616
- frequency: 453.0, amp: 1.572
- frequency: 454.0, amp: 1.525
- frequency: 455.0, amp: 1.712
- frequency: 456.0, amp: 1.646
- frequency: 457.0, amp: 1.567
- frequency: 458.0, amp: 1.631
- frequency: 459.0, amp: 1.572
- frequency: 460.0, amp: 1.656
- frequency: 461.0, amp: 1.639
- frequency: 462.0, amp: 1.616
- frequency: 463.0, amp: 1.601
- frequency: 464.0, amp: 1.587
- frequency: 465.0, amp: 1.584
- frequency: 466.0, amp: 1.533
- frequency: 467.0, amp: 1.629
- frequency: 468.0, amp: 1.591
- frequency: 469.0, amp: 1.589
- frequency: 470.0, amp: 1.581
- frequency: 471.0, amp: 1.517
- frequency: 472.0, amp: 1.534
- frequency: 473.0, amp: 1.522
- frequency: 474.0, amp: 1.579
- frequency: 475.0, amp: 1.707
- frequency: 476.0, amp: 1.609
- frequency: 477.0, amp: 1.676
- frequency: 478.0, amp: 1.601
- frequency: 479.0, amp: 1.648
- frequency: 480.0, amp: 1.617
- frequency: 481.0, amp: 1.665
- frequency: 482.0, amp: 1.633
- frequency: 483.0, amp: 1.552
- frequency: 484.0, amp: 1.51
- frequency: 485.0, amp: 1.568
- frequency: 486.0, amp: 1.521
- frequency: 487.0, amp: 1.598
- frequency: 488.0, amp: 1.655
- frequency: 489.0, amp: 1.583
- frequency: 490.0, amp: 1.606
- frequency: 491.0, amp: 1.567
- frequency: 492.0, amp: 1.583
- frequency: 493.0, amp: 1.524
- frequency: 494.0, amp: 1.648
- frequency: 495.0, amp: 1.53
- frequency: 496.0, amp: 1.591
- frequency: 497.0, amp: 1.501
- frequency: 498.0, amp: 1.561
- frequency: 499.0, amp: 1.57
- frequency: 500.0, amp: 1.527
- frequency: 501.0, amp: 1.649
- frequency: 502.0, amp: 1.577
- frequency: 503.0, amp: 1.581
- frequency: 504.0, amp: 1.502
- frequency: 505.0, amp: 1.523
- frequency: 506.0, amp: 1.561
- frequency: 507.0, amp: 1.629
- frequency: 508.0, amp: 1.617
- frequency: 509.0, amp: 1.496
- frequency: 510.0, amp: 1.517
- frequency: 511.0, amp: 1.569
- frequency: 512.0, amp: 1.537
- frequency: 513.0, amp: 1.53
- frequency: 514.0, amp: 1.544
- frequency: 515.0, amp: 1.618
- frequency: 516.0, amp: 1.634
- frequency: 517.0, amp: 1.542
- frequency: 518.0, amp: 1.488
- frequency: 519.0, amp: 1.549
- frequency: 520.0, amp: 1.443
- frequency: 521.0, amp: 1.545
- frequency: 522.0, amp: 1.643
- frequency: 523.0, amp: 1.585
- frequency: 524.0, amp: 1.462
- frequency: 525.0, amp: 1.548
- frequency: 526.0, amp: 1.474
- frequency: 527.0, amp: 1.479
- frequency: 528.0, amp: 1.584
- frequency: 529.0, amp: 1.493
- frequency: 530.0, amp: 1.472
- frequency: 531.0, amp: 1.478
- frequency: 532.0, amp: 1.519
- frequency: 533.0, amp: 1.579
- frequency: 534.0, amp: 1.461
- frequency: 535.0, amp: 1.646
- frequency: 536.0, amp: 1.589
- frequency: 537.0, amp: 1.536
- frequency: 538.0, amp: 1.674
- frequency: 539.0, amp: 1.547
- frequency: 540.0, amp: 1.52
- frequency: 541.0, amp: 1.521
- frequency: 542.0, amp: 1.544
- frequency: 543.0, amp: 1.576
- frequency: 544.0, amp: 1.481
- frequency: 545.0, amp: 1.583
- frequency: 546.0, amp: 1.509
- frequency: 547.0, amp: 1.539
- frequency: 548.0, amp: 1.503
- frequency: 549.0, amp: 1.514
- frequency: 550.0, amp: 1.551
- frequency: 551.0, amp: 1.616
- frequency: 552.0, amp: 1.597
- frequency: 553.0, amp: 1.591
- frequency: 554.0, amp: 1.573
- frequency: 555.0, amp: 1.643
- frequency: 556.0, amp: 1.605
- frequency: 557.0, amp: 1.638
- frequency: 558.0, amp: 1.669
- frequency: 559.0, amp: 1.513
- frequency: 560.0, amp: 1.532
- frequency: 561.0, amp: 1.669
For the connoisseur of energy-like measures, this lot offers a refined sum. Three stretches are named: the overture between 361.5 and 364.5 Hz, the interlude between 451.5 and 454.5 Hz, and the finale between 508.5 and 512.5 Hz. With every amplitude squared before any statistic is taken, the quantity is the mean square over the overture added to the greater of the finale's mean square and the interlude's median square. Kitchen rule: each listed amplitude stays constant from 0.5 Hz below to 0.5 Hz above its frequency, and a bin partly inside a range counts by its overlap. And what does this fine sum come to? 5.18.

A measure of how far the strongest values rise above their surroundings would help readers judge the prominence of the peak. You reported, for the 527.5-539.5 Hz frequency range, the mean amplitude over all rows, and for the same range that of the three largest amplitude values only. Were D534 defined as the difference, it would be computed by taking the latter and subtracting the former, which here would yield 0.088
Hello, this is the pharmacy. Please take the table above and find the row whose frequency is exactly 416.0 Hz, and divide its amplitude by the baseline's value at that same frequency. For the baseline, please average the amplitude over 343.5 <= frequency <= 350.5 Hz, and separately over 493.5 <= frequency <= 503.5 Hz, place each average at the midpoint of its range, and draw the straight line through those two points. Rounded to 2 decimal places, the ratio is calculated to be 1.05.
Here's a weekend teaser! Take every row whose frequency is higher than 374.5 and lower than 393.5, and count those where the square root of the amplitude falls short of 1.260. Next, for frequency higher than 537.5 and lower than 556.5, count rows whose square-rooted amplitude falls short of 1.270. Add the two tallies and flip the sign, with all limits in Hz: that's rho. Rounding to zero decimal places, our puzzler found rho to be -18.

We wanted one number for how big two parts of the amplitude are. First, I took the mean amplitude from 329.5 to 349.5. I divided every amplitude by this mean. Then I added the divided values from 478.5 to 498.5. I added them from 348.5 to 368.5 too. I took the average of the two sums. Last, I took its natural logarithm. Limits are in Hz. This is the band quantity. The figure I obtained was 3.00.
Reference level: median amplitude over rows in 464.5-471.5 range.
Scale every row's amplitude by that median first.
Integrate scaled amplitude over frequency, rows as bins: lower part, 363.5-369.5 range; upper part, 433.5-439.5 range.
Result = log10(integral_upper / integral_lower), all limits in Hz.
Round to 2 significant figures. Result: -0.012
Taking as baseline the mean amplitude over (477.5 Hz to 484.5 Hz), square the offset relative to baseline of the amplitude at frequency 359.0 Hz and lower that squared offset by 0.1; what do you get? -0.0995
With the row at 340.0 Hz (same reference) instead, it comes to -0.0999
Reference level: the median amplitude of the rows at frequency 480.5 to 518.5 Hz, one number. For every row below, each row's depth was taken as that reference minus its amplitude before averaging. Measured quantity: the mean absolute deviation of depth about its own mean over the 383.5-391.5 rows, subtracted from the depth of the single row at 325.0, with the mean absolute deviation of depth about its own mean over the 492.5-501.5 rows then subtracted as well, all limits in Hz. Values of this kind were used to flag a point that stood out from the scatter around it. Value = -0.04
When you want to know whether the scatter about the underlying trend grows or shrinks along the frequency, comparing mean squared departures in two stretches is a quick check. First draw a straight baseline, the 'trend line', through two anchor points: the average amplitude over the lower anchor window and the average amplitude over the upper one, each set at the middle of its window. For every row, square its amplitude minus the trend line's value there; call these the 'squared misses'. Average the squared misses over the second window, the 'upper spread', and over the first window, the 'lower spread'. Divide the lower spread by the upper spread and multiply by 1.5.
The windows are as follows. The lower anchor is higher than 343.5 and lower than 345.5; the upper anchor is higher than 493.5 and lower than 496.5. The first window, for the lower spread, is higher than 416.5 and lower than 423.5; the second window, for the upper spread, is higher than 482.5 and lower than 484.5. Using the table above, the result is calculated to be 1.0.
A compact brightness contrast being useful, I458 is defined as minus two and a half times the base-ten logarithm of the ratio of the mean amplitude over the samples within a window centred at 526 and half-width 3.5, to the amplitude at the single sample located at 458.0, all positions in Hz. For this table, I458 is 0.08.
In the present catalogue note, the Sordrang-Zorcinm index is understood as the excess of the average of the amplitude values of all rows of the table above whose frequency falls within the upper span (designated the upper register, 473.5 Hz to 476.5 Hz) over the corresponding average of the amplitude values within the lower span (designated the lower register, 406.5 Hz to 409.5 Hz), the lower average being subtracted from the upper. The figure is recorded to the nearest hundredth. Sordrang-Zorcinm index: 0.01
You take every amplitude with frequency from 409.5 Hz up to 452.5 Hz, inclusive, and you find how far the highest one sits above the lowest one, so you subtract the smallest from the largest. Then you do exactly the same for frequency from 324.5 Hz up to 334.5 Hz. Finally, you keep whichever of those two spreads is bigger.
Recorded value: 0.30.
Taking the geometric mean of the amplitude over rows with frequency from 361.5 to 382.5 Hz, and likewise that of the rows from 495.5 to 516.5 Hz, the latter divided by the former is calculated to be 0.947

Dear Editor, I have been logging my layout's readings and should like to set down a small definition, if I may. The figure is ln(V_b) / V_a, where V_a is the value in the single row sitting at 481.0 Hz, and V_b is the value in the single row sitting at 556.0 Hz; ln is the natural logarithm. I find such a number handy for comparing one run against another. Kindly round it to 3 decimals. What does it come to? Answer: 0.284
